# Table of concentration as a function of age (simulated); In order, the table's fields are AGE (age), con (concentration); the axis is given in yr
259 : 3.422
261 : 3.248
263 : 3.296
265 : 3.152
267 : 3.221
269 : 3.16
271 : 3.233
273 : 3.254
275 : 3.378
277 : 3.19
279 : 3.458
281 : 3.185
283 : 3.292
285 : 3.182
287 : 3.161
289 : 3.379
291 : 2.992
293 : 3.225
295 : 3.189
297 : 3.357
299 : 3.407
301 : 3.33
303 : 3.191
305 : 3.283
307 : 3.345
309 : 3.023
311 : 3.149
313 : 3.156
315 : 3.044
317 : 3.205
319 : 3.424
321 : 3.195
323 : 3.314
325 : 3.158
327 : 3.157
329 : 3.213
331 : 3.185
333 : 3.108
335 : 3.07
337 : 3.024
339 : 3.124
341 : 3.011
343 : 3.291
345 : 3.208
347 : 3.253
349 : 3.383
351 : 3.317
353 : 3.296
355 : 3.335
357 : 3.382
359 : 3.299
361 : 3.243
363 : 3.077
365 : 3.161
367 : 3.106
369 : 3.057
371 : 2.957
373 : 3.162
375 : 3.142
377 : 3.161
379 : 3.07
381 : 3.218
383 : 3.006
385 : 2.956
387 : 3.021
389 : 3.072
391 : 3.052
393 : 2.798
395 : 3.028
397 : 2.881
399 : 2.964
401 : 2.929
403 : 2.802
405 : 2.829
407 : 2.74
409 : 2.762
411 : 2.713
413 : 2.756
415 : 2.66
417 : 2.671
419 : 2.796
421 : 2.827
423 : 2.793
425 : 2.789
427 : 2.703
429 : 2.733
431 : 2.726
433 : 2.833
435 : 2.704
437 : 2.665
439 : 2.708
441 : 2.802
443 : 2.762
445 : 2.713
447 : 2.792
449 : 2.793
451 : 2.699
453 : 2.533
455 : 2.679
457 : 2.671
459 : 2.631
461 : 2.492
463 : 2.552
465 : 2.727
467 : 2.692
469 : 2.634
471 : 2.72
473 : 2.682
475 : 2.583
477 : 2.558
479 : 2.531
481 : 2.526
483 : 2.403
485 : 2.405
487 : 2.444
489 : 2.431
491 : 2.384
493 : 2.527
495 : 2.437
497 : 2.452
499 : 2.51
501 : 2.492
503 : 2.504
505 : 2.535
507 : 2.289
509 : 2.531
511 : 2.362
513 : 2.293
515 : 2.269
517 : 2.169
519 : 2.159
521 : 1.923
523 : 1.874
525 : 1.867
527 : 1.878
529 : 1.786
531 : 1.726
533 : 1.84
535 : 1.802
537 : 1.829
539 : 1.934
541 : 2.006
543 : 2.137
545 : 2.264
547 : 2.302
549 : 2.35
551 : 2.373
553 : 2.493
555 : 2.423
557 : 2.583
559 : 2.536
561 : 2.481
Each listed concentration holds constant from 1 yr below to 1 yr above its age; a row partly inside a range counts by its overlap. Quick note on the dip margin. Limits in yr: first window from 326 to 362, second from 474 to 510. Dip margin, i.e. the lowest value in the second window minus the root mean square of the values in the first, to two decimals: -0.93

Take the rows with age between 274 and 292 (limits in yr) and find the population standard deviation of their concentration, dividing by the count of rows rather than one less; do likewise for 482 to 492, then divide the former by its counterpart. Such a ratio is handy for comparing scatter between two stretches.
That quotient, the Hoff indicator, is 6.33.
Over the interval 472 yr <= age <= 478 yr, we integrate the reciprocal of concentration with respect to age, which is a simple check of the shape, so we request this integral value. 2.30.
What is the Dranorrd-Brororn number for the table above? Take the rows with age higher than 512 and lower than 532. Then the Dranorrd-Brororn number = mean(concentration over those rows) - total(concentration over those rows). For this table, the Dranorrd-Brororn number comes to -18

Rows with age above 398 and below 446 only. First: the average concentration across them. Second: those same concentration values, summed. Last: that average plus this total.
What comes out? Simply 69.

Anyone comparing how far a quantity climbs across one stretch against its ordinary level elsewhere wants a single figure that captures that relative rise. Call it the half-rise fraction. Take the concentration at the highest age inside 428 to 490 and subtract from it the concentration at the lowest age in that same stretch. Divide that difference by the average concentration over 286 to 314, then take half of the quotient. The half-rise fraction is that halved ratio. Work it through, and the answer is -0.05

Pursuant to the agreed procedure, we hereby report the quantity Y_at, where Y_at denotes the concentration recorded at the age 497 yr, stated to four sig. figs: 2.452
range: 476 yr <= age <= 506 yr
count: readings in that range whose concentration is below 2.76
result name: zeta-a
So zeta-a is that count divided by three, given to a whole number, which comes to 5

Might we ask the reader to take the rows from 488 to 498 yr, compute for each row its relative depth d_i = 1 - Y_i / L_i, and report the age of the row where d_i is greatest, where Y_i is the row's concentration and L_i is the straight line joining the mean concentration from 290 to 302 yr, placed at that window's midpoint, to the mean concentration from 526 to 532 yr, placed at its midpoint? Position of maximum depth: 491 yr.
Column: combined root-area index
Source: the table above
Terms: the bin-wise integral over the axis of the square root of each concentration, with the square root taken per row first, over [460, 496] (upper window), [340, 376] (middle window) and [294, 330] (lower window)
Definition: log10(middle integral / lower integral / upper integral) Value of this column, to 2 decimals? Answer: -1.76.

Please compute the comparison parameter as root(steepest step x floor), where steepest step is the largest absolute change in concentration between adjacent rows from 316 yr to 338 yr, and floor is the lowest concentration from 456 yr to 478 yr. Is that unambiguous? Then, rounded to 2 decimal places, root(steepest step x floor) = 0.76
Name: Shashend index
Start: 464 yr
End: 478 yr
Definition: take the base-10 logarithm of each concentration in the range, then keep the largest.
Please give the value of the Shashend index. 0.44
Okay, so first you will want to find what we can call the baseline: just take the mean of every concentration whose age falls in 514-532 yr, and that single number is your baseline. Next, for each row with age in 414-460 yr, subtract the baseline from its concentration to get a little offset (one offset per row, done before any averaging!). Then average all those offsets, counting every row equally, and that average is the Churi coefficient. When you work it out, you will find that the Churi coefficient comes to 0.76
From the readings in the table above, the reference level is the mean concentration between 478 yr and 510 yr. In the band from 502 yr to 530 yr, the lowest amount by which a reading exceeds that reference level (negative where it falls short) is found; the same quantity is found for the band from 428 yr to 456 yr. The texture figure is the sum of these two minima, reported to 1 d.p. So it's -0.6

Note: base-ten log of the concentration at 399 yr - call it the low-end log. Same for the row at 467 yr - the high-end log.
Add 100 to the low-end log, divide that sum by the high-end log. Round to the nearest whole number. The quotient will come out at 234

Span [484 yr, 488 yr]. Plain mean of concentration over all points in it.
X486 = 2.42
